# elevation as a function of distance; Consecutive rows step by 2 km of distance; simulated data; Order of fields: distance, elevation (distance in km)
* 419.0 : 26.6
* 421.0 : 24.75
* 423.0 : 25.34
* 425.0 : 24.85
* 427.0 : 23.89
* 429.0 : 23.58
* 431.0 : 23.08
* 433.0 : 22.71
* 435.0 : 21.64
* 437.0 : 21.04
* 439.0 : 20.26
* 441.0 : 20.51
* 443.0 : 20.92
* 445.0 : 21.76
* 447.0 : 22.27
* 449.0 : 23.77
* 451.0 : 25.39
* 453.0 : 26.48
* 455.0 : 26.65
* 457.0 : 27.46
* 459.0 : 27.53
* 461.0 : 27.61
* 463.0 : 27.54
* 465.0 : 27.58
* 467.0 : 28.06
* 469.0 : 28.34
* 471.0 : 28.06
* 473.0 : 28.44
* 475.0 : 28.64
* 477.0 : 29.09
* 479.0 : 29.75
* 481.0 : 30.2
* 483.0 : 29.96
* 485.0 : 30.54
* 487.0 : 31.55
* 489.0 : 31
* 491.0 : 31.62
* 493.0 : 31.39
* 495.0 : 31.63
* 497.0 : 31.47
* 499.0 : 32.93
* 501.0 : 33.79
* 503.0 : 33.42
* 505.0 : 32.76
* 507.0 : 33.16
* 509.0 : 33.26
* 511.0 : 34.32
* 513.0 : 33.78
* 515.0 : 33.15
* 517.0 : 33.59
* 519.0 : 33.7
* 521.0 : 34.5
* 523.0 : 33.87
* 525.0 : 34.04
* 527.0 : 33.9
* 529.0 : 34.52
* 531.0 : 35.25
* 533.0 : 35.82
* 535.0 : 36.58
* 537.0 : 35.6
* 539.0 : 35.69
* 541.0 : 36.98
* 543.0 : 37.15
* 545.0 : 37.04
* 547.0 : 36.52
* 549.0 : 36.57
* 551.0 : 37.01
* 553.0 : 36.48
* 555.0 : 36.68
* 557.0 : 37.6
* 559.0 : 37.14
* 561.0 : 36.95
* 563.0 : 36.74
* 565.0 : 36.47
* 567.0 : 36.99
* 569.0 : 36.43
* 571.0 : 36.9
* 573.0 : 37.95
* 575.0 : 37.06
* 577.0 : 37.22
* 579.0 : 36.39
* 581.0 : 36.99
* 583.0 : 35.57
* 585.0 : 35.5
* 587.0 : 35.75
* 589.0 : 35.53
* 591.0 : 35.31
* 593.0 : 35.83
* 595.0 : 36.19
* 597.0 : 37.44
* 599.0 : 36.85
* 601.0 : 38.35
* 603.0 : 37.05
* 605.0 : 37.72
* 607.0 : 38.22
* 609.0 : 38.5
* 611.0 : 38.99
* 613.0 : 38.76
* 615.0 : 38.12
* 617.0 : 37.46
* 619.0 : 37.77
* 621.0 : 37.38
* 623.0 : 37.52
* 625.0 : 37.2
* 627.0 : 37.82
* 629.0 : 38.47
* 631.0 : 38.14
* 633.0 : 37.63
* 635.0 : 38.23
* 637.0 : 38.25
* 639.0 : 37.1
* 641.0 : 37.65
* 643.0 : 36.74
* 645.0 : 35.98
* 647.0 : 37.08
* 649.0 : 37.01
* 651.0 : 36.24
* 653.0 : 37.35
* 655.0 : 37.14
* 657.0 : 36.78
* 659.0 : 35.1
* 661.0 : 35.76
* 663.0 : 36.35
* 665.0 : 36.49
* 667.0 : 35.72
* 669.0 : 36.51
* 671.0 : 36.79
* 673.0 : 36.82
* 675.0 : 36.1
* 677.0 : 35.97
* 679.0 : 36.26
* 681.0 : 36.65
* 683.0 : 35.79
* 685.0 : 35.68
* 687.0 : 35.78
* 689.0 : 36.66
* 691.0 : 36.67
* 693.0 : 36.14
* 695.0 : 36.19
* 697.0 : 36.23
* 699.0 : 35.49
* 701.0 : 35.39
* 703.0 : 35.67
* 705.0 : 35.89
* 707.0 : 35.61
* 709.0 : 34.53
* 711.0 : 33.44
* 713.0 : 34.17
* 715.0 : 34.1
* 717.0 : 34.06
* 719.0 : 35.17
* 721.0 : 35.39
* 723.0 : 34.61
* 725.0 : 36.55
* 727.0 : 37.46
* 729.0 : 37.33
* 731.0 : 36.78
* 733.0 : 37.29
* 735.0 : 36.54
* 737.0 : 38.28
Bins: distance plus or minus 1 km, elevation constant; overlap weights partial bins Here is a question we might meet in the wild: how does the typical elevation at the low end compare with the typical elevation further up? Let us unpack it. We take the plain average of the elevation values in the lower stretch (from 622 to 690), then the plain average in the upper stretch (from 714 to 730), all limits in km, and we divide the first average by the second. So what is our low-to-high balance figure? 1.03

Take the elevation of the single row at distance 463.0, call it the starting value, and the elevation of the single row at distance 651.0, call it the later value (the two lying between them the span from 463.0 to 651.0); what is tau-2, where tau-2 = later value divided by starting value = 1.32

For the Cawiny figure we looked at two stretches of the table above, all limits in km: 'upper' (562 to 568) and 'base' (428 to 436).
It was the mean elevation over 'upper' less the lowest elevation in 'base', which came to 15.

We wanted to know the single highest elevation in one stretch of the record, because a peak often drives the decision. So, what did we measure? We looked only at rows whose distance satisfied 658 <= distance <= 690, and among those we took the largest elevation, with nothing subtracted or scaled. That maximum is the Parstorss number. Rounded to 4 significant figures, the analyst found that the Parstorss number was 36.82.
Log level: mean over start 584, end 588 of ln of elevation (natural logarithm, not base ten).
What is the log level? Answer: 3.57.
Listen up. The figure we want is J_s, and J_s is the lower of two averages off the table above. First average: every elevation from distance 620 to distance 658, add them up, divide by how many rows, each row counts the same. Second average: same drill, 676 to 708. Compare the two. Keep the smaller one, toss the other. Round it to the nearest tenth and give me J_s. 36.0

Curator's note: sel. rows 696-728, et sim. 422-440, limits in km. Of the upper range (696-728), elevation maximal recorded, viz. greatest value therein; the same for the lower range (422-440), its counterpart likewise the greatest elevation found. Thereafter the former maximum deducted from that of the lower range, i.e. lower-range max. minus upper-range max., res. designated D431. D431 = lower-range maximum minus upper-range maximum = -12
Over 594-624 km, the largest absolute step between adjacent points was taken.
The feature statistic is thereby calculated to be 1.50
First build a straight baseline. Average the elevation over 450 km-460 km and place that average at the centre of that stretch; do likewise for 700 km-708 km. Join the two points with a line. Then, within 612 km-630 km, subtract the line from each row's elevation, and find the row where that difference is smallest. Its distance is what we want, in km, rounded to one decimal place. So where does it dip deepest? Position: 625.0 km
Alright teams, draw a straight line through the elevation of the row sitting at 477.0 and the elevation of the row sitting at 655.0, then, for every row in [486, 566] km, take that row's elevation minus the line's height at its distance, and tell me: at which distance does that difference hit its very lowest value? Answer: 489.0 km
